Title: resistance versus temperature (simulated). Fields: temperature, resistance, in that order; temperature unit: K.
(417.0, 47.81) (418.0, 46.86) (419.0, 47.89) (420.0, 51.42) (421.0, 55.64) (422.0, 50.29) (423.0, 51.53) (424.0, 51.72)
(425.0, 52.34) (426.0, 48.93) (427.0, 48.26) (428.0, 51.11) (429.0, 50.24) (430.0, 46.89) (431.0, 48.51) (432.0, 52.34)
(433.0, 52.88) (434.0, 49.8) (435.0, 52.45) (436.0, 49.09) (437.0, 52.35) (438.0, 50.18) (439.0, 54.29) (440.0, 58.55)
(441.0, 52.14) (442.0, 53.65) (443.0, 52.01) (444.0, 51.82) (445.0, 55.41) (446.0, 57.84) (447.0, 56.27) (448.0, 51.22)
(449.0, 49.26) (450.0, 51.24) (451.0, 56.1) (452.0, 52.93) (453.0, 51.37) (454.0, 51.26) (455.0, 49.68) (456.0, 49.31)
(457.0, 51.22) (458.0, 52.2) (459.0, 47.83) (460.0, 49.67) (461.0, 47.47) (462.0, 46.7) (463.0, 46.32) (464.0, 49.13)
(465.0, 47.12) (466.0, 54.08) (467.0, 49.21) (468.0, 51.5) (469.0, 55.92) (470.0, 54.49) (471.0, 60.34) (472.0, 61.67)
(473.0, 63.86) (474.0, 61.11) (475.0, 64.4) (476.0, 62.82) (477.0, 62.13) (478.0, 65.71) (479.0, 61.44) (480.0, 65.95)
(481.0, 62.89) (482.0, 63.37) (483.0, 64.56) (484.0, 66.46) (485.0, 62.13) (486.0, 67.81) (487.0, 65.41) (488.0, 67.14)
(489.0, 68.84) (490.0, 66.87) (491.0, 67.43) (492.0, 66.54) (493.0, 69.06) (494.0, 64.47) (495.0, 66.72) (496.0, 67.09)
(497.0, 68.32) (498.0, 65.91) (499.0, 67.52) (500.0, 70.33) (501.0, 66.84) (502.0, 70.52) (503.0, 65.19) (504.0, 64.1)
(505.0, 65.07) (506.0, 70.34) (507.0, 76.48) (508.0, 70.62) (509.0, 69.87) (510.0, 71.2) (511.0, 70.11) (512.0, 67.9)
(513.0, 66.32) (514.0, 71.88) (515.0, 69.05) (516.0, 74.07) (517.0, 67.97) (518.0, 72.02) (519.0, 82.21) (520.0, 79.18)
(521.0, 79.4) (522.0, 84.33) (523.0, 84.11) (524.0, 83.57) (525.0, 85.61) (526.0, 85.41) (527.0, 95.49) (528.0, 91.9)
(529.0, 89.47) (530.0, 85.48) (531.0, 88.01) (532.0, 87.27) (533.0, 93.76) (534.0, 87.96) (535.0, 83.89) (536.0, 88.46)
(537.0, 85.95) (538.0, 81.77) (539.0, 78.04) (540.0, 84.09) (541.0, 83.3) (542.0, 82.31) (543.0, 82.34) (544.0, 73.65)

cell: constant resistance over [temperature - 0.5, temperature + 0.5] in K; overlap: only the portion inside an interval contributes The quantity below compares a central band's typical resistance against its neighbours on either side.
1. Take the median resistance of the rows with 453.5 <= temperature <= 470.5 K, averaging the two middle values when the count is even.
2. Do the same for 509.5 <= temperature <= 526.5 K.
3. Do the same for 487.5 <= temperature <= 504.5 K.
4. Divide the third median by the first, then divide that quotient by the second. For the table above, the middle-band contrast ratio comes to 0.0182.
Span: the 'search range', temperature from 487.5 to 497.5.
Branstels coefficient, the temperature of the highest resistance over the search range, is 493.0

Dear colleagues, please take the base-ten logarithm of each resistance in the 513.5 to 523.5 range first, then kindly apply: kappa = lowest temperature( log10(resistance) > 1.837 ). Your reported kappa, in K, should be 514.0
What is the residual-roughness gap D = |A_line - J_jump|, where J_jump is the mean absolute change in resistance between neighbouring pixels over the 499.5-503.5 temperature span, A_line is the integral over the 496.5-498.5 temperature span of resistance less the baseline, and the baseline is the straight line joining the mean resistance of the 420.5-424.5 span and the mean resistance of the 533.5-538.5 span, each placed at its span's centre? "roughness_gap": 19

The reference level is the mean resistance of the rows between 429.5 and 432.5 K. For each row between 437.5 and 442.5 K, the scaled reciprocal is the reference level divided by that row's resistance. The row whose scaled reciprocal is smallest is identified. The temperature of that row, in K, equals 440.0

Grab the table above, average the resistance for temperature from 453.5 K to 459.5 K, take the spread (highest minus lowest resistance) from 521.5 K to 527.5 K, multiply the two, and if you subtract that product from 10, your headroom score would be -589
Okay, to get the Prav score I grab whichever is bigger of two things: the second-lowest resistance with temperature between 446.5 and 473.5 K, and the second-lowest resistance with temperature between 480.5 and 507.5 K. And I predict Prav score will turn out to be 62.9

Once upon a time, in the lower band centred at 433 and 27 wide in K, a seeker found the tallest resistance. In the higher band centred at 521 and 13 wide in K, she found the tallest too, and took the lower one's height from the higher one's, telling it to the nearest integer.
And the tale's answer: 37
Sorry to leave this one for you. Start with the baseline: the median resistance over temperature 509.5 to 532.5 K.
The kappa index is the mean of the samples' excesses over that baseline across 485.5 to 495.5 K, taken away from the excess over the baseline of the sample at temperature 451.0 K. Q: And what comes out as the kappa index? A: -11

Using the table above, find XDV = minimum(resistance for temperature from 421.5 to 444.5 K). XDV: 46.89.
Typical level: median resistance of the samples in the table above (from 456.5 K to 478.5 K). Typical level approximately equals 53.1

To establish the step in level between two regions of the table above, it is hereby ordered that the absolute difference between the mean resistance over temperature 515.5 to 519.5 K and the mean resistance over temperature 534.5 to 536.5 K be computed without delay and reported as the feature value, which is 12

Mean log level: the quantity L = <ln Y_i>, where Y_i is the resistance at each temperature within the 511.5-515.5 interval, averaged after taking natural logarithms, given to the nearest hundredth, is 4.23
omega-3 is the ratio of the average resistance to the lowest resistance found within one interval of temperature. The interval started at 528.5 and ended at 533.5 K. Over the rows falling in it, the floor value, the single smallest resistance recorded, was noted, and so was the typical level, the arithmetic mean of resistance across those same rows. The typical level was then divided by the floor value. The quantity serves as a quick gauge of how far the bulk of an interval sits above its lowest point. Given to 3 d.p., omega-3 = 1.039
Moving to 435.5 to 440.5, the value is 1.077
